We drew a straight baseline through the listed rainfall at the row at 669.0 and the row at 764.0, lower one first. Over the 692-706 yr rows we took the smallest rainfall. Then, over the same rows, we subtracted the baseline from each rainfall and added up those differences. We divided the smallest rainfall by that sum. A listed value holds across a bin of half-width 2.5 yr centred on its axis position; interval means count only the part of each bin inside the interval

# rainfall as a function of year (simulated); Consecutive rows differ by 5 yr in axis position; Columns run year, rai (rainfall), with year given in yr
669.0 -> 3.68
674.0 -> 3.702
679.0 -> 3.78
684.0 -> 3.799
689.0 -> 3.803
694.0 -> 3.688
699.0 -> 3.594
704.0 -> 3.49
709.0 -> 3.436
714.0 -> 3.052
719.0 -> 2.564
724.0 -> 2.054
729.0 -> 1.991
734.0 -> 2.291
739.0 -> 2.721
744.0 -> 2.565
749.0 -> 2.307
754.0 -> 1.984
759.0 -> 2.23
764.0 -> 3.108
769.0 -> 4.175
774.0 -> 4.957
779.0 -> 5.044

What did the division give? 13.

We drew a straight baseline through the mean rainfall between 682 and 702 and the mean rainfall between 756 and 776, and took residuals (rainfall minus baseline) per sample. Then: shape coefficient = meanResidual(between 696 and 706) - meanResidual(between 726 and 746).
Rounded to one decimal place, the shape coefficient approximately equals 1.1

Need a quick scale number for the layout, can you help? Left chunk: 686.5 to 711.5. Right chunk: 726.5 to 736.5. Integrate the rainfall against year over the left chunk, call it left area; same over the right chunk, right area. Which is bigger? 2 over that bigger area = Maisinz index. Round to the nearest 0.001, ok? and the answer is 0.022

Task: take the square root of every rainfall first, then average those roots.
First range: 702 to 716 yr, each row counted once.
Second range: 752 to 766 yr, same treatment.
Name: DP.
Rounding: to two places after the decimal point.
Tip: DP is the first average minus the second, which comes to 0.27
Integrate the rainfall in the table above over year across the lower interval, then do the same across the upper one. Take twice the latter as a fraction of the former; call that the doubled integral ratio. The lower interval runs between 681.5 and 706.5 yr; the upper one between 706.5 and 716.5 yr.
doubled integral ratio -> 0.7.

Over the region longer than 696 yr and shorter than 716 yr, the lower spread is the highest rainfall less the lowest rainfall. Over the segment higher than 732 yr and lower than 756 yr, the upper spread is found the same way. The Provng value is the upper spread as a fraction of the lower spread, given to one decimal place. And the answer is 1.4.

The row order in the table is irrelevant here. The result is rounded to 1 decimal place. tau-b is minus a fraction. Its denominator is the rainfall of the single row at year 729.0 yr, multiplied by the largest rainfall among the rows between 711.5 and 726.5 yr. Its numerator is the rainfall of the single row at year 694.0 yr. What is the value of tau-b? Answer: -0.6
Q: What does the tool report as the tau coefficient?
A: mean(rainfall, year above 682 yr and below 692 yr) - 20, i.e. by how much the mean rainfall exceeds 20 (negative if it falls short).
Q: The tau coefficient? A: -16.2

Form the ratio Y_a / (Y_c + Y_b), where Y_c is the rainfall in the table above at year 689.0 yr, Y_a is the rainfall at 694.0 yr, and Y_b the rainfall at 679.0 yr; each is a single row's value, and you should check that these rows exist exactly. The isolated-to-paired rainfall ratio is 0.49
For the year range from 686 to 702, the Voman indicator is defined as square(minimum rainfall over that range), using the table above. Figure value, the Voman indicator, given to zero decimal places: 13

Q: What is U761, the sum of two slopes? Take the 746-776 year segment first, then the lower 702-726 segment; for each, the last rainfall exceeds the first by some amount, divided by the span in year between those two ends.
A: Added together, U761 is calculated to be 0.03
